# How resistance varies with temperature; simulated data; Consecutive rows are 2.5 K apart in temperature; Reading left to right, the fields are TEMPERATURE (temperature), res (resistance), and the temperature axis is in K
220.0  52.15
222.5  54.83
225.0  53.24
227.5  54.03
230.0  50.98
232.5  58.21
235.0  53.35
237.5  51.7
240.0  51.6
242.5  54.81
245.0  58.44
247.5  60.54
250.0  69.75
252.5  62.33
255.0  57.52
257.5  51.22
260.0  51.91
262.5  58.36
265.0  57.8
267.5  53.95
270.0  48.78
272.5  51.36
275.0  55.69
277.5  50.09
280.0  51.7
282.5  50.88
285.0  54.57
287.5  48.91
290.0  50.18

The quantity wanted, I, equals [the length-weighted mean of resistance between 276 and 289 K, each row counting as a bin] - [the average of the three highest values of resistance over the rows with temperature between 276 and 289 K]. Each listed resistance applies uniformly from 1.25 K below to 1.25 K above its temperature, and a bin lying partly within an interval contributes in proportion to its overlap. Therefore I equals -1.1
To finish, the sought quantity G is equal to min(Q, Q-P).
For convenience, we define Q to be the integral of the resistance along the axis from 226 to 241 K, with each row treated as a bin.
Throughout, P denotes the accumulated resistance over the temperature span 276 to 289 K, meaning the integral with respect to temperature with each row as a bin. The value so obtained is 133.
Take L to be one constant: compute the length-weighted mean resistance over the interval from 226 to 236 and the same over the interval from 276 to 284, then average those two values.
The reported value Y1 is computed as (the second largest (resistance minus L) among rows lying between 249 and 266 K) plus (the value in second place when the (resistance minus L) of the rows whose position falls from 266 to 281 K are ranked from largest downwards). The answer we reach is 11.0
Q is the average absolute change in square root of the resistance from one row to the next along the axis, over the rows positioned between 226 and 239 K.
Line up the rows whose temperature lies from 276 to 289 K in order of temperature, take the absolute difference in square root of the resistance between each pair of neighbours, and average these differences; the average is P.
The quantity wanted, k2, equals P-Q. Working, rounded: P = 0.204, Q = 0.28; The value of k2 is -0.08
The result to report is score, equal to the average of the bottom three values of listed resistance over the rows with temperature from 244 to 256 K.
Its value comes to 58.8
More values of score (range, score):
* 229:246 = 51.4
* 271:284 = 50.8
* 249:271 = 50.6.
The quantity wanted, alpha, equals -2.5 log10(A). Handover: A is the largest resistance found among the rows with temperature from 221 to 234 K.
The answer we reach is -4.41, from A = 58.21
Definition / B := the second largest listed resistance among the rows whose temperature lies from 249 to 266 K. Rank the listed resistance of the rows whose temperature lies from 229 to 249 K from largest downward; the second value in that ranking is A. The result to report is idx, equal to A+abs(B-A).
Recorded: 62.3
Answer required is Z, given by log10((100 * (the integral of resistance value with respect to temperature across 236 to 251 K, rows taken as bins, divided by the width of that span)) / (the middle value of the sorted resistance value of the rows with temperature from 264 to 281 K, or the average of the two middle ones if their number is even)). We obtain 2.05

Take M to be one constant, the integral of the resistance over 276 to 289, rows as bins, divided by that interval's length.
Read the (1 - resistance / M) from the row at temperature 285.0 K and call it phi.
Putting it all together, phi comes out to -0.06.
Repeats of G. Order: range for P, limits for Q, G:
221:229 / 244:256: 311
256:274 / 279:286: -595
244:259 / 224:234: -357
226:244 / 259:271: -313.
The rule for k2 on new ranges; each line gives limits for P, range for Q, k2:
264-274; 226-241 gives 0.04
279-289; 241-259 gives -0.12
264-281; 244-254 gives -0.12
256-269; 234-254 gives -0.06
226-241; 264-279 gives -0.07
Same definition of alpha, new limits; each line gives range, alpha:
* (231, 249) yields -4.46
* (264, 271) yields -4.40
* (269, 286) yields -4.36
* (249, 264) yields -4.61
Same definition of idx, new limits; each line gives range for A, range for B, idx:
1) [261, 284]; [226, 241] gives 61.6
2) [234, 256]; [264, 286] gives 69.0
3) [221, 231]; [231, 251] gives 60.5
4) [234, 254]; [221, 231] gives 70.6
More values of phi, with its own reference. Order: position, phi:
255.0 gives -0.12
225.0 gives -0.04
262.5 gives -0.14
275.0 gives -0.09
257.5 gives 0.00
